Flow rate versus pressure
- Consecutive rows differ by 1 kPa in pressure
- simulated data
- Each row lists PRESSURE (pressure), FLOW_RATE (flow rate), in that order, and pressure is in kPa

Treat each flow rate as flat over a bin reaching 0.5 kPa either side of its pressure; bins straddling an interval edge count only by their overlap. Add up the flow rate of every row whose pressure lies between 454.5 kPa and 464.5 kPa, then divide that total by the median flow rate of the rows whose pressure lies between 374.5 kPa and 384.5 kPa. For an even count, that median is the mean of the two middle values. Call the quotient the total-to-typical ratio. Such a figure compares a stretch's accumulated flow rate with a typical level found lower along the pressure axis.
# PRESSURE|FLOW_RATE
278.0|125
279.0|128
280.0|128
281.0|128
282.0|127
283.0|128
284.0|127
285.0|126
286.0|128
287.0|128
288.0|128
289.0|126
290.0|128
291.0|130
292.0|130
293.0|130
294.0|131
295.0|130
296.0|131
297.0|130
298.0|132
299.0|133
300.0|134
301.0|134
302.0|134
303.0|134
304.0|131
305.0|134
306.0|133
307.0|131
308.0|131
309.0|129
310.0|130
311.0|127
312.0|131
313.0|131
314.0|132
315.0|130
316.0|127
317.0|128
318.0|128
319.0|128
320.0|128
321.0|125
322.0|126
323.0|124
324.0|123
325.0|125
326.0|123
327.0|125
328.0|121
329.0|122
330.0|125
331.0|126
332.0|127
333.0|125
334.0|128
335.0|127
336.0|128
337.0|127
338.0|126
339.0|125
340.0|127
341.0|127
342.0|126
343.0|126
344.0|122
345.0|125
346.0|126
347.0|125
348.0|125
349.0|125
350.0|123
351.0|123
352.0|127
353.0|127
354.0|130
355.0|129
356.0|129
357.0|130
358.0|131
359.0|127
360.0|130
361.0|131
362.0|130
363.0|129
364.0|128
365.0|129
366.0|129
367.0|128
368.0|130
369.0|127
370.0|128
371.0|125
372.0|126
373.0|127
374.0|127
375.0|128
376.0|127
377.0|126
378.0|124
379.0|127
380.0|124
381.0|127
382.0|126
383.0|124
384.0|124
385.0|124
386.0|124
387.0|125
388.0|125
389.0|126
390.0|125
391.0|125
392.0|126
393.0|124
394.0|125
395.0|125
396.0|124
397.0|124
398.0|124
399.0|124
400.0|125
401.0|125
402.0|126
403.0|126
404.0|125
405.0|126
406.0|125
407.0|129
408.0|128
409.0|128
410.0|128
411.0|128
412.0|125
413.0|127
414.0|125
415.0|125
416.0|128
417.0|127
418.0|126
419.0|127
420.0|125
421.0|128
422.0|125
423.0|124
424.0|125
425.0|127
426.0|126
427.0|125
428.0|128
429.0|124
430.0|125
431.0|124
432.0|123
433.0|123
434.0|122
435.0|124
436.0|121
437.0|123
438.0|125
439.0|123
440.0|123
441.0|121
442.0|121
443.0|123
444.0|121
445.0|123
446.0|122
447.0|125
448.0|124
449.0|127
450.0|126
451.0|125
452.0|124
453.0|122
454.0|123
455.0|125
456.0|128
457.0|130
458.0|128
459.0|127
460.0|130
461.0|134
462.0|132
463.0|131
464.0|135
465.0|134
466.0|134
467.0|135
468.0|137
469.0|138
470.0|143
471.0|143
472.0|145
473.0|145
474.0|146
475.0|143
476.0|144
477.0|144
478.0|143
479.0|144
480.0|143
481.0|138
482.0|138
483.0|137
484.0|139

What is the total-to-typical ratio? 10.3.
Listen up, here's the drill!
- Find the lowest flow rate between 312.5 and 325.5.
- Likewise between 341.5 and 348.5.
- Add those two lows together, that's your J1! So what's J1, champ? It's 245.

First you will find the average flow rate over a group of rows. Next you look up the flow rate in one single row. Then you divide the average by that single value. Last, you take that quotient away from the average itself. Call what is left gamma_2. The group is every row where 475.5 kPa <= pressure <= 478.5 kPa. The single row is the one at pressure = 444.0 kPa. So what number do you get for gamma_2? 142.5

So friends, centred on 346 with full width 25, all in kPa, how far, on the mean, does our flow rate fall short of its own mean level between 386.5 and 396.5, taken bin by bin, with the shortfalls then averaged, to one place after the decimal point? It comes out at -1.6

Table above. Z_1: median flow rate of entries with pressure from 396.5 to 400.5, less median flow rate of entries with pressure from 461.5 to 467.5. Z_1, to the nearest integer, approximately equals -10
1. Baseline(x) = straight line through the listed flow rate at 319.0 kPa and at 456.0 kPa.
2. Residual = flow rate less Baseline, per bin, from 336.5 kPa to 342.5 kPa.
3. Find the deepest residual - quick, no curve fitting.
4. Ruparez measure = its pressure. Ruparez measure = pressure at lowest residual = 339.0 kPa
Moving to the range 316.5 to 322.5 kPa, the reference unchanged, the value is 321.0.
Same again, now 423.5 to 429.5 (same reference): 429.0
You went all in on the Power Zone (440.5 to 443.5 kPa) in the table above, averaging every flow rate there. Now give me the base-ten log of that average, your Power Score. 2.09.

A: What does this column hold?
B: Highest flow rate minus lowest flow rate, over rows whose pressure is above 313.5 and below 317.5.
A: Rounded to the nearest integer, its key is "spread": 5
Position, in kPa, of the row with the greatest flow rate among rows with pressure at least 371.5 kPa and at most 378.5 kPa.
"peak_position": 375.0 kPa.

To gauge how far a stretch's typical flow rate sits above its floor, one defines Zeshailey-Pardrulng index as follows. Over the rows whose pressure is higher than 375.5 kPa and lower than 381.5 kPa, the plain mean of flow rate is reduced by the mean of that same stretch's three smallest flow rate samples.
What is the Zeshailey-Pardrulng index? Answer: 1.17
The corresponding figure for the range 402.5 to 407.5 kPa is 0.87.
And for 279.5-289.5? 1.07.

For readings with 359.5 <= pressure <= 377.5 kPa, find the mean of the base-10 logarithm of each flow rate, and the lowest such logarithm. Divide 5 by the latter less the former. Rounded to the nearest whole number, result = -478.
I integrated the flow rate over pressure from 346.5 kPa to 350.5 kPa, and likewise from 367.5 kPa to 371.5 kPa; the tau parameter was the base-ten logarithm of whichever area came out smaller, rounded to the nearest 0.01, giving 2.70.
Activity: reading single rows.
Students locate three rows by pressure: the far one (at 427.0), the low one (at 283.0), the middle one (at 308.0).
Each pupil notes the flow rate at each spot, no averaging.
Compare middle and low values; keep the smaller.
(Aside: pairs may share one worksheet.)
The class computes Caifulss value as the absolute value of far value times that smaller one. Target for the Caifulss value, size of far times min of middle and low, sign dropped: 16000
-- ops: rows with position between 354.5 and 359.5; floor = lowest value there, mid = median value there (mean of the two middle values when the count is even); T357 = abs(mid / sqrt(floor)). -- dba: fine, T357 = 11.4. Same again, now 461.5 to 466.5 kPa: 11.7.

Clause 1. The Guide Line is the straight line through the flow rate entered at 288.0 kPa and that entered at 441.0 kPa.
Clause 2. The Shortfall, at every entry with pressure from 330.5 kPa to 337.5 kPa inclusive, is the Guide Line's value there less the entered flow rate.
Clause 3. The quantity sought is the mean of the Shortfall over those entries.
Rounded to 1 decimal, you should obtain -1.0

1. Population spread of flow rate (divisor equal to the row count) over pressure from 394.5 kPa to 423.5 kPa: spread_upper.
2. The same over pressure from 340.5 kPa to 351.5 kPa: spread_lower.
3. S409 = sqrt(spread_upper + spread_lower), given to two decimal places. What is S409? 1.72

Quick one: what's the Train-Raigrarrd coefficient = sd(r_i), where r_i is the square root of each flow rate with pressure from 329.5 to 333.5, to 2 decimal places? 0.04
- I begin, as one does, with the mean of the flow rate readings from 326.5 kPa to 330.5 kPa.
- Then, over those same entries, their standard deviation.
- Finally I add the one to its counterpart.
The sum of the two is 125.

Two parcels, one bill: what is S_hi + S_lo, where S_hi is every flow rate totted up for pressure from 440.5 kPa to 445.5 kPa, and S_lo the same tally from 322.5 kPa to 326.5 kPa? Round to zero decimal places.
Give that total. 1104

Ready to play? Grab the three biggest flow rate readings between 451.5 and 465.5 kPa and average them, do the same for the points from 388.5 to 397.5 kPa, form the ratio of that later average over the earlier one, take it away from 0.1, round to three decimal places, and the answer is -0.969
